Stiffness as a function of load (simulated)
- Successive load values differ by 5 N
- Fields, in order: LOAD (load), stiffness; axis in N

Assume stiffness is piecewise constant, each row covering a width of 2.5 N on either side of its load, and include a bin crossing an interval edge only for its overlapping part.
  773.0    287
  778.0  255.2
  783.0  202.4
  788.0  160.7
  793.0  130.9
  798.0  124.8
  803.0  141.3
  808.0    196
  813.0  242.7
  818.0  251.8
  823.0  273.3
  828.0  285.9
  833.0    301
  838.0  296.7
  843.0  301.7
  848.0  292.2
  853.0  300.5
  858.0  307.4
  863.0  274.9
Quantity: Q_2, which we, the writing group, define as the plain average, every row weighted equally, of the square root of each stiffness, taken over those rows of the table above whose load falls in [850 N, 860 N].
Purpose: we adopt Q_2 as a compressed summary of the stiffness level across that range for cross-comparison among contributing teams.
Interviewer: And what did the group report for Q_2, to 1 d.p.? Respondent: 17.4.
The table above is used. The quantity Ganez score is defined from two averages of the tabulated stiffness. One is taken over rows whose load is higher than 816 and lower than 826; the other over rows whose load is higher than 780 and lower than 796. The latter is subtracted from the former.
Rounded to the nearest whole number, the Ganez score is 98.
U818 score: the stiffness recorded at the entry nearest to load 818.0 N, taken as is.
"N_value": 251.8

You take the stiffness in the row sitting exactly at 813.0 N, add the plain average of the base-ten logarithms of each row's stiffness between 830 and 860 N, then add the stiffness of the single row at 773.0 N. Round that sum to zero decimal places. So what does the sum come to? 532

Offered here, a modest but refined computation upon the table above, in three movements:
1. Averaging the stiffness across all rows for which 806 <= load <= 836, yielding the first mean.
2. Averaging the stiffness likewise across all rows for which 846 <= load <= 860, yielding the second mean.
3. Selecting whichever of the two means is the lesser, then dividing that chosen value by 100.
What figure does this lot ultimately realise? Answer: 2.6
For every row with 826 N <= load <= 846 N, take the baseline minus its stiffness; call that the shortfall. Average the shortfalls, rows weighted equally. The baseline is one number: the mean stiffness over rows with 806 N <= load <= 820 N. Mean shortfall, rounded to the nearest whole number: -66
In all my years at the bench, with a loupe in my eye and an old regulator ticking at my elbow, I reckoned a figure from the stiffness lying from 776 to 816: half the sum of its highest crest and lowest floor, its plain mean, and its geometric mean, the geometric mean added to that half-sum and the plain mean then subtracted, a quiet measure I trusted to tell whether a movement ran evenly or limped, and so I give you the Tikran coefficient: 184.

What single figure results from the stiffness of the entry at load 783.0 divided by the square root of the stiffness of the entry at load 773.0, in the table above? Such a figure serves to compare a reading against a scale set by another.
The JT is 12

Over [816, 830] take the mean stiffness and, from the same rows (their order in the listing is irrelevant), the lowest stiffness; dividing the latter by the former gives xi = 0.93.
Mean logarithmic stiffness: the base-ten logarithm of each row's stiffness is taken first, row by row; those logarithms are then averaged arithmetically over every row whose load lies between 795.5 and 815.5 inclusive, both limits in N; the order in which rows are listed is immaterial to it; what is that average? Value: 2.23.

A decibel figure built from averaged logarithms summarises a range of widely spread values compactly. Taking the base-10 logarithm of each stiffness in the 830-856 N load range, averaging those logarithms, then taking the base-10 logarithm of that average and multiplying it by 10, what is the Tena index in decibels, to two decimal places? 3.94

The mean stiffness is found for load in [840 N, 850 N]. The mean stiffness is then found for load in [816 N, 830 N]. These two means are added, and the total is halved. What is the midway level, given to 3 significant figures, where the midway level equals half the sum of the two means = 284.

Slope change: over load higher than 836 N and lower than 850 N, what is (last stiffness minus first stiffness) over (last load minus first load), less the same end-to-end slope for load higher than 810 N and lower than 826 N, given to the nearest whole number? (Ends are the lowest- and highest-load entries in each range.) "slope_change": -4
